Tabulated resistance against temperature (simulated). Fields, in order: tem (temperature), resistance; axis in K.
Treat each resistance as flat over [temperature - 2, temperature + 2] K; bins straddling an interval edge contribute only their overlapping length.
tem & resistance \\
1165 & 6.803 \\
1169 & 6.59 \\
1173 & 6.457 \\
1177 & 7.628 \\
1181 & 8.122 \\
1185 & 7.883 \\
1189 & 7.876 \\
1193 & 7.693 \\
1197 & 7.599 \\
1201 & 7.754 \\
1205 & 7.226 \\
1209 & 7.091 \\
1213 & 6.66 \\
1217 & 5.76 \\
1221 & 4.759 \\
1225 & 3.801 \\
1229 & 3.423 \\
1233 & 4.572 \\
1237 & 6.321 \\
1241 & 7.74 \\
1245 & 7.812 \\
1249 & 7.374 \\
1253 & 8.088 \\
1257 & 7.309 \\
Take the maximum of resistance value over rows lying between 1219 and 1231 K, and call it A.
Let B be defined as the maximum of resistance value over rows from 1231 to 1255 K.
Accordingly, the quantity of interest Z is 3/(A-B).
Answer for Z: -1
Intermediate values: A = 4.759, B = 8.088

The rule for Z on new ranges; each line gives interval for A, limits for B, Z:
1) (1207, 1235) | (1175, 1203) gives -3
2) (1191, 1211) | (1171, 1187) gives -8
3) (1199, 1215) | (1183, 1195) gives -23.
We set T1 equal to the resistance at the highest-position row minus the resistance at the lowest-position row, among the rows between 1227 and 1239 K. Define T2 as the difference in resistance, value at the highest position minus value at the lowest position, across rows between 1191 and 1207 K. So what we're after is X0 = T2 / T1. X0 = -0.2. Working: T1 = 2.9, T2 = -0.5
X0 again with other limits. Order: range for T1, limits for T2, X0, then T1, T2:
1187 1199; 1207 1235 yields 9.1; -0.3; -2.5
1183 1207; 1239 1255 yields -0.5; -0.7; 0.3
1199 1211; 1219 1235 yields 0.3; -0.7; -0.2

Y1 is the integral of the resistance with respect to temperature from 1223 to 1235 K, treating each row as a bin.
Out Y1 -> 47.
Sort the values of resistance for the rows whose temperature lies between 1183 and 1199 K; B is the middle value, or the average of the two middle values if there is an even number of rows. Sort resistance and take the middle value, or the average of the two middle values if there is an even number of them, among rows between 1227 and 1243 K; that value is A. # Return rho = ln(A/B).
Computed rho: -0.4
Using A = 5.4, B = 7.78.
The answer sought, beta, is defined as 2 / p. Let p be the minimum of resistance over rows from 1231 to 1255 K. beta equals 0.44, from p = 4.572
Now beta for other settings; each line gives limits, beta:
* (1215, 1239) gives 0.58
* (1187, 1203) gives 0.26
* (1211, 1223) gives 0.42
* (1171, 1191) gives 0.31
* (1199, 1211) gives 0.28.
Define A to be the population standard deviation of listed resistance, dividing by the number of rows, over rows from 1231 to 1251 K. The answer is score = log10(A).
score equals 0.09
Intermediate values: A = 1.2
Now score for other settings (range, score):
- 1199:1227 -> 0.13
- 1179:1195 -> -0.82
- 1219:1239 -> 0.00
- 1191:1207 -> -0.69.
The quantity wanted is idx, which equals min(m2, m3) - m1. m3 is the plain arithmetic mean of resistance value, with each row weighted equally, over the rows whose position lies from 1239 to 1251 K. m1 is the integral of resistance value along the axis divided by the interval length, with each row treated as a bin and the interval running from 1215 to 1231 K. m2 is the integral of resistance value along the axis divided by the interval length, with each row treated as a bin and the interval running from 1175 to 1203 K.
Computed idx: 3.2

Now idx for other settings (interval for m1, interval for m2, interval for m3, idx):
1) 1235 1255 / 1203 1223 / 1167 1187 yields -1.2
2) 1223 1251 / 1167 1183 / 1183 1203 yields 1.3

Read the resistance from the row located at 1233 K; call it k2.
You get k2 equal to 4.572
